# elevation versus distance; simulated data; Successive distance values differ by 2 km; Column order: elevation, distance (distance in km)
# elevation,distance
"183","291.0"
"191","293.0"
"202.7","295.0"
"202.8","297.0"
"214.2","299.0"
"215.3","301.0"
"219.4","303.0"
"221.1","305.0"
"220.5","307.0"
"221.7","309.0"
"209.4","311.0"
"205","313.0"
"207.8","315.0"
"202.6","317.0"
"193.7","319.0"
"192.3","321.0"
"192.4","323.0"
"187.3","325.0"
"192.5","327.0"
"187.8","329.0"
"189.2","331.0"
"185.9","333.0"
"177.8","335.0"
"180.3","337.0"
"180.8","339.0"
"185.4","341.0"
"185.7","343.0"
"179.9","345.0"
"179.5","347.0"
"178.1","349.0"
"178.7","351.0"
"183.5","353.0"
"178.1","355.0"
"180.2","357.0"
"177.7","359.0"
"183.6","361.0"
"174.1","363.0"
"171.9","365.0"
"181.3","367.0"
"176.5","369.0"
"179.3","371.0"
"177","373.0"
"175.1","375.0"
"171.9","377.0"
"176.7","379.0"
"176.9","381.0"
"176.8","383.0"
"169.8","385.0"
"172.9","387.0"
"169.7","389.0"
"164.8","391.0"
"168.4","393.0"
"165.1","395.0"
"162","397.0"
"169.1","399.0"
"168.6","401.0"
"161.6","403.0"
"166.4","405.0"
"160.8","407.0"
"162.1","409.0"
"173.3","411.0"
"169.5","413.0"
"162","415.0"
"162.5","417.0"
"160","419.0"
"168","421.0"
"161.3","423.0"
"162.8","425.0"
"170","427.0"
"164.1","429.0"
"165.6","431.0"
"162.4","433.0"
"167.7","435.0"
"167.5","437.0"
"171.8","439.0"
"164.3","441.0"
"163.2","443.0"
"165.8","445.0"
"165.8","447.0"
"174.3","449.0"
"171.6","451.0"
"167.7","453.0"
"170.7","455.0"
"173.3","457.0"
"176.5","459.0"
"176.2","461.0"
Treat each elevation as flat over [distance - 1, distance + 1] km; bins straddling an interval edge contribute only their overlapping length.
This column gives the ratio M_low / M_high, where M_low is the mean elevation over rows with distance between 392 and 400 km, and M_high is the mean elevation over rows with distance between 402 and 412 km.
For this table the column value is 1.01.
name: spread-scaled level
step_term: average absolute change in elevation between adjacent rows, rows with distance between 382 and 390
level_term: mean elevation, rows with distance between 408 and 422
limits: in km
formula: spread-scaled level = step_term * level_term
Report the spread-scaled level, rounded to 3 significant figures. 733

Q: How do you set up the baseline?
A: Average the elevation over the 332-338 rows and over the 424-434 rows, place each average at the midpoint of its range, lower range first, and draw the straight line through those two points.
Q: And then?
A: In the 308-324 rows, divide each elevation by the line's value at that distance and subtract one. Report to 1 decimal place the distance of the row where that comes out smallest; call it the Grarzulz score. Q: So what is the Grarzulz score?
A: 321.0 km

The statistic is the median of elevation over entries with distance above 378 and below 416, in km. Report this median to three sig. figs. 169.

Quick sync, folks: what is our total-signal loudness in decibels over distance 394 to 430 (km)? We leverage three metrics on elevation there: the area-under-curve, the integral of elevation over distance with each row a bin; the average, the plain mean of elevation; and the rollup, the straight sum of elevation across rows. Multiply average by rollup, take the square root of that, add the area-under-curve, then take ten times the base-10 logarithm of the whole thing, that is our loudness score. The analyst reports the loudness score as 38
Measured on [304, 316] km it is 35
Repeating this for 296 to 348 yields 41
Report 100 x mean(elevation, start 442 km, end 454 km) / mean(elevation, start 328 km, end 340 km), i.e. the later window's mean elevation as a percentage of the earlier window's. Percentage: 91.5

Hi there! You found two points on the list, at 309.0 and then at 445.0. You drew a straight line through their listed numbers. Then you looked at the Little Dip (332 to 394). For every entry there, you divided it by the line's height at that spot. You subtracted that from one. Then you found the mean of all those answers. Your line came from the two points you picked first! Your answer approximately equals 0.111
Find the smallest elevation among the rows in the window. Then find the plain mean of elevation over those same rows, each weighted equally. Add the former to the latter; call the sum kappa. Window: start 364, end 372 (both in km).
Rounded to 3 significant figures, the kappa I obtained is 349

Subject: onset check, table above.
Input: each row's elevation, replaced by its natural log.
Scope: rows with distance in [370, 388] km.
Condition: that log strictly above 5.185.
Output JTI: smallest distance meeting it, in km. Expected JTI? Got 371.0 km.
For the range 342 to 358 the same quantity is 343.0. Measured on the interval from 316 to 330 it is 317.0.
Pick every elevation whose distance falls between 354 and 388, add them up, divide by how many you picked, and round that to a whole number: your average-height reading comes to 176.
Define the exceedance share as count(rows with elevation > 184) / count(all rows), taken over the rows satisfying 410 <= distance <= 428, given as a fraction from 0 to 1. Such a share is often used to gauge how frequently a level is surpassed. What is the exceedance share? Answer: 0.00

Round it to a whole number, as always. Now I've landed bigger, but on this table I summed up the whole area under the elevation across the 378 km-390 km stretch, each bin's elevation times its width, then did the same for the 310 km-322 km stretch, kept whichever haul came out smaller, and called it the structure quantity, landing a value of 2086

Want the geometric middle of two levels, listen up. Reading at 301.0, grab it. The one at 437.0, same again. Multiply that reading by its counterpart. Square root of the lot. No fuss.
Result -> 190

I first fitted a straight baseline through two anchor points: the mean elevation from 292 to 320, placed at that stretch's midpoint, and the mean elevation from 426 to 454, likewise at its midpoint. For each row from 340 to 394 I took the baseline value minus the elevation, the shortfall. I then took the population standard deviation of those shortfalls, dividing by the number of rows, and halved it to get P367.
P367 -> 1.58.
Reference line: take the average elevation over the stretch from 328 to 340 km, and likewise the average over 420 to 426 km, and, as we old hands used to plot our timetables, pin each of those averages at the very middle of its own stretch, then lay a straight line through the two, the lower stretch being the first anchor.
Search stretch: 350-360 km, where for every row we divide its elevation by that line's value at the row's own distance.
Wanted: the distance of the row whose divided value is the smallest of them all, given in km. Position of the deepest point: 351.0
